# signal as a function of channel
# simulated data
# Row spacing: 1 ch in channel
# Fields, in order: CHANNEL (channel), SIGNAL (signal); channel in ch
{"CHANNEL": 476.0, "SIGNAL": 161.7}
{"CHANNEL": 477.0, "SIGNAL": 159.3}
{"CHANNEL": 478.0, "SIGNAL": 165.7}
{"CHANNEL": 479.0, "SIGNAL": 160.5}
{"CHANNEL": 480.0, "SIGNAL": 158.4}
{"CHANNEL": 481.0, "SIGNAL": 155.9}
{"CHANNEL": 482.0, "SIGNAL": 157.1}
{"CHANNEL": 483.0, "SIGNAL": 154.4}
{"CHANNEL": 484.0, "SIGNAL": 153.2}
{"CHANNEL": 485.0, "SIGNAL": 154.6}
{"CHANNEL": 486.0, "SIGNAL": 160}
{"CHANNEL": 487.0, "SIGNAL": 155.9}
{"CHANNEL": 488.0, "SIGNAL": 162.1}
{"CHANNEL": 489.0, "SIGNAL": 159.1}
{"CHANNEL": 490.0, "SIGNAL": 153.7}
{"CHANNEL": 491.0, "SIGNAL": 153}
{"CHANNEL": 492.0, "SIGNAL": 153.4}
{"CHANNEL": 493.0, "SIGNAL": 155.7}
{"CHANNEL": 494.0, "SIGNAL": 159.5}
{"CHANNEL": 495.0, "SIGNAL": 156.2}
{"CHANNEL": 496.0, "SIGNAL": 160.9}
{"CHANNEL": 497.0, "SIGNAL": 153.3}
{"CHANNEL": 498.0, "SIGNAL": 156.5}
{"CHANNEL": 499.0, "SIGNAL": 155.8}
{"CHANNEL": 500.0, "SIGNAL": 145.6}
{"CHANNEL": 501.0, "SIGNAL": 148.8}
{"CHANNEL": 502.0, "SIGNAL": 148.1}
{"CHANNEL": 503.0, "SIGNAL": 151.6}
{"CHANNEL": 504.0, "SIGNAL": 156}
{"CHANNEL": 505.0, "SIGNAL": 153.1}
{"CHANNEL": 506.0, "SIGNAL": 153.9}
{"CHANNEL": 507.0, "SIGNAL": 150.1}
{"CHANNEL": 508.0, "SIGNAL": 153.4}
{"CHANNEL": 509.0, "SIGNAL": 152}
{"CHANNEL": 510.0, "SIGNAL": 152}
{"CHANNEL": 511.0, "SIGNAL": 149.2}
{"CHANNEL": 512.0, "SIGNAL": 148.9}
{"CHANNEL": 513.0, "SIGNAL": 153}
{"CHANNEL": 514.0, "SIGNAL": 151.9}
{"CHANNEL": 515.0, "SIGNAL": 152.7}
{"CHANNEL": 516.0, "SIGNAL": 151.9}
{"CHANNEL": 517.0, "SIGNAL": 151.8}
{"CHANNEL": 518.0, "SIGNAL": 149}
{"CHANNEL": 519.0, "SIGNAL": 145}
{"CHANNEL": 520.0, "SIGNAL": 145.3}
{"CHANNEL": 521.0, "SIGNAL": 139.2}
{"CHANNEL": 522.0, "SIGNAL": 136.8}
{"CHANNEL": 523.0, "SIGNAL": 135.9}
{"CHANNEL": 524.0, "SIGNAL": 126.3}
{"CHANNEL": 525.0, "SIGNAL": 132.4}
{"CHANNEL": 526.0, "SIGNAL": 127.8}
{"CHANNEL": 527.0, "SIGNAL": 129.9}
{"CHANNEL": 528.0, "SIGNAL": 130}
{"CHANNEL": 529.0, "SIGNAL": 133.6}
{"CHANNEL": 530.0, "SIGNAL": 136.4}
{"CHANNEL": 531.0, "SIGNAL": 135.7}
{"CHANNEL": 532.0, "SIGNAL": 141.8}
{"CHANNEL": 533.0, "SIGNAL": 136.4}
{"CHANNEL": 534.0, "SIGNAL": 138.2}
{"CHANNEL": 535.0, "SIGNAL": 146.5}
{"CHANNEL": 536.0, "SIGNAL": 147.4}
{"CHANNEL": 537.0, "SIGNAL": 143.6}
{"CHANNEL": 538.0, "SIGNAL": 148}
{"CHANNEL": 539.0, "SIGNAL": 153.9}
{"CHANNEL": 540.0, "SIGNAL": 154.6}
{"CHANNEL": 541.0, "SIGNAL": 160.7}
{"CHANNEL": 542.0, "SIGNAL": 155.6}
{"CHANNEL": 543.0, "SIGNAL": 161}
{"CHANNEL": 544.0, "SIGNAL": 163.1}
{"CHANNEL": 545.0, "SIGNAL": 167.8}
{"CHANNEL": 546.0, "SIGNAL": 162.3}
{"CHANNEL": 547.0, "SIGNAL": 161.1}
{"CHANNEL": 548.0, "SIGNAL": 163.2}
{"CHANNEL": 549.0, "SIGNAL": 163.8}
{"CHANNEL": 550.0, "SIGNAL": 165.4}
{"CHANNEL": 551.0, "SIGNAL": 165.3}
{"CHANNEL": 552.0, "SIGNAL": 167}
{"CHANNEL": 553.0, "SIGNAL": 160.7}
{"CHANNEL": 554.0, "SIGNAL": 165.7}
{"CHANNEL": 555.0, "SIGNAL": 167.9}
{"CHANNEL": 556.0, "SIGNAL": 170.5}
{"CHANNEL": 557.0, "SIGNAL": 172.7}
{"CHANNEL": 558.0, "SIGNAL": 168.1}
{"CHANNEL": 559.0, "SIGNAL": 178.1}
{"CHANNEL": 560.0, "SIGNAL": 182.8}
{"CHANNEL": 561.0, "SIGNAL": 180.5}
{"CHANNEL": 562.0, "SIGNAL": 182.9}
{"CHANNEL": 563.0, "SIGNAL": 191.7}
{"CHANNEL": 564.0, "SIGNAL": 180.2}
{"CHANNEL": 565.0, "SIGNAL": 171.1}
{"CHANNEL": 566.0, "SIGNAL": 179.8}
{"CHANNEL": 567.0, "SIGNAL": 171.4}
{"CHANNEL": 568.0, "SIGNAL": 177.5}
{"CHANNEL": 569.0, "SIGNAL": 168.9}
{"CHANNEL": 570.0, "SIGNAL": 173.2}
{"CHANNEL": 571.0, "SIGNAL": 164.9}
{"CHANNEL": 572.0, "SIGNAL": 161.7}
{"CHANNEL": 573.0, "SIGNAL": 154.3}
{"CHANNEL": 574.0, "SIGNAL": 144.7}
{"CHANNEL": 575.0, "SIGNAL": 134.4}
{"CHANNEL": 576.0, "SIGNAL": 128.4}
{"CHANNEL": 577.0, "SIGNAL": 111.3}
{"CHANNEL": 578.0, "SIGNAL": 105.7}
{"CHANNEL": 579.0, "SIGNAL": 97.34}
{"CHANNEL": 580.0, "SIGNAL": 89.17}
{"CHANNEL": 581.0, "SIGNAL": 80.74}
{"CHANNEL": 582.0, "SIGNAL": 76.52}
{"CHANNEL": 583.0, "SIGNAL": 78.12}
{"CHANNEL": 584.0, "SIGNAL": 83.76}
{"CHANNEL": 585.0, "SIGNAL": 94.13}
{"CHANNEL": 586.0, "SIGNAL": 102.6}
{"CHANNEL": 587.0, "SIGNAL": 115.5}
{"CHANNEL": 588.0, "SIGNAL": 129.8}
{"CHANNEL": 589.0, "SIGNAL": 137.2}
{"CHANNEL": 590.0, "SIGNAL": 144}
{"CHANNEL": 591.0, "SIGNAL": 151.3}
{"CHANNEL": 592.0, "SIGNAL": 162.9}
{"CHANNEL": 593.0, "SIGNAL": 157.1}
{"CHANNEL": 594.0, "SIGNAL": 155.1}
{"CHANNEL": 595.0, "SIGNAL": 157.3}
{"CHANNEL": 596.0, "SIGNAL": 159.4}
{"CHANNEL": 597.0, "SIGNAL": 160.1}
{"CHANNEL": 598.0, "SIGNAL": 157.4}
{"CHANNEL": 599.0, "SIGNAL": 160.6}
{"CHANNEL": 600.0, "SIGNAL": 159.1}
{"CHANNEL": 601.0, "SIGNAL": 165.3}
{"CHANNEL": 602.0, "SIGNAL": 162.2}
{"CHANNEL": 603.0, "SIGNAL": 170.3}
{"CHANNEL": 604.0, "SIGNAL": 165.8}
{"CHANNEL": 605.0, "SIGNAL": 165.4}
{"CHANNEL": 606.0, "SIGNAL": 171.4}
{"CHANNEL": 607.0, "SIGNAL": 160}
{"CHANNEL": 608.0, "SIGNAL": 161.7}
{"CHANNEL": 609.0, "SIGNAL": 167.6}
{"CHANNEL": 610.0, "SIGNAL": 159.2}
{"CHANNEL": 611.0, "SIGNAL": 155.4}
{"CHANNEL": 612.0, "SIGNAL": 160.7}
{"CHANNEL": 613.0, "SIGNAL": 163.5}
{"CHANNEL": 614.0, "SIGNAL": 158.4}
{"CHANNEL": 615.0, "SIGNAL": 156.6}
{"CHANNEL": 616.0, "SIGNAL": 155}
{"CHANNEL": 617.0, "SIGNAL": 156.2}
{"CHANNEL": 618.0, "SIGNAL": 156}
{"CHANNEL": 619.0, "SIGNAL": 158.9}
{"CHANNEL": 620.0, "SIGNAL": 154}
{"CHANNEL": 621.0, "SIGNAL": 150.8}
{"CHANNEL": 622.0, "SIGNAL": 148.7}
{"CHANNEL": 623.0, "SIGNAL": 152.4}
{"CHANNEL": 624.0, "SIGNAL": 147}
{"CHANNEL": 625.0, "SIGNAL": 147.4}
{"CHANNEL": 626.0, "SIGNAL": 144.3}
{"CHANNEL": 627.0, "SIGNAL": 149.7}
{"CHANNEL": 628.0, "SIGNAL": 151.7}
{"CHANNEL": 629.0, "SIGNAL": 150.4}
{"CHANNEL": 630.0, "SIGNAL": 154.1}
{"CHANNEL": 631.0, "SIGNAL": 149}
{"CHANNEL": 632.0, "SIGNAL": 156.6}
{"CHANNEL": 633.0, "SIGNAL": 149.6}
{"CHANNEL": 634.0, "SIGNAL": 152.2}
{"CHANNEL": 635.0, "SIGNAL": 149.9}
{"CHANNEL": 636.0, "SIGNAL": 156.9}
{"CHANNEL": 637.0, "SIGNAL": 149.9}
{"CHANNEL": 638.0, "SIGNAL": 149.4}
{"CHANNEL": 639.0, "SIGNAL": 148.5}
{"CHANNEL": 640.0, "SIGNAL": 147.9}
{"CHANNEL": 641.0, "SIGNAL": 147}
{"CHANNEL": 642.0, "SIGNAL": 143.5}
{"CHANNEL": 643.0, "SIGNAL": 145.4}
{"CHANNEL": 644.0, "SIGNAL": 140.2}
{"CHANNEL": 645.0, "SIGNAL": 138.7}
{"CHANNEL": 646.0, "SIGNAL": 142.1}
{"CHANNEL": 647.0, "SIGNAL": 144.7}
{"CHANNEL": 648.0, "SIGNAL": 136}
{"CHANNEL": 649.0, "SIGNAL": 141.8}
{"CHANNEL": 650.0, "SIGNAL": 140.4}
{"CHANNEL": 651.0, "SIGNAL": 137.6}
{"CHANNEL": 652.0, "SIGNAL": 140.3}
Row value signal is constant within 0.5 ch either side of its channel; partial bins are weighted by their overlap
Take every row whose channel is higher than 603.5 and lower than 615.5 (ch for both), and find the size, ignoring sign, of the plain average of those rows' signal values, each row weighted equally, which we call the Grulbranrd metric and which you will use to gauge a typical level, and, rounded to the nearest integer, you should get 162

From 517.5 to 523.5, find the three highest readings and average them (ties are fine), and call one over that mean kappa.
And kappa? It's 0.0068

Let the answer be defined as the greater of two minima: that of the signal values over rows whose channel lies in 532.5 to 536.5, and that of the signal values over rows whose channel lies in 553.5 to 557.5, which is 166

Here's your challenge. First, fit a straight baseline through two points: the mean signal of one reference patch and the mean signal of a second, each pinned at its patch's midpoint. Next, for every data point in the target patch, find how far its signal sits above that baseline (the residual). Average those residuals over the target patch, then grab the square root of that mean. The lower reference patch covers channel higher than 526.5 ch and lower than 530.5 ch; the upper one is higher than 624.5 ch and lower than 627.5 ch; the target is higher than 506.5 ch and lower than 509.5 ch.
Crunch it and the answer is 4.7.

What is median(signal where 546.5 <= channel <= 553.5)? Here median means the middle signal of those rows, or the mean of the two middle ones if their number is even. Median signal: 164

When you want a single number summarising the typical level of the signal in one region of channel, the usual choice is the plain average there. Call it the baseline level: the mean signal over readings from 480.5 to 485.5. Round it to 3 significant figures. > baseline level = 155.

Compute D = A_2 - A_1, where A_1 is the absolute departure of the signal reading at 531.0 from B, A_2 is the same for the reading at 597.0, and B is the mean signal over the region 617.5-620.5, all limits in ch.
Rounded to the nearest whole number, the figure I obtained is -17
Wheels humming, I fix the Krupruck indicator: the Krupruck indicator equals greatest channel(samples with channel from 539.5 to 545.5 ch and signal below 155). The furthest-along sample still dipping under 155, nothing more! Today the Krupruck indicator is 540.0 ch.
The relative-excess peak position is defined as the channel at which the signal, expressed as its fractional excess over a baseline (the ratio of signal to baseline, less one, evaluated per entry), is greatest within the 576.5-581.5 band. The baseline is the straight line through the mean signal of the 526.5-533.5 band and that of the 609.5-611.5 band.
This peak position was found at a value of 577.0 ch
